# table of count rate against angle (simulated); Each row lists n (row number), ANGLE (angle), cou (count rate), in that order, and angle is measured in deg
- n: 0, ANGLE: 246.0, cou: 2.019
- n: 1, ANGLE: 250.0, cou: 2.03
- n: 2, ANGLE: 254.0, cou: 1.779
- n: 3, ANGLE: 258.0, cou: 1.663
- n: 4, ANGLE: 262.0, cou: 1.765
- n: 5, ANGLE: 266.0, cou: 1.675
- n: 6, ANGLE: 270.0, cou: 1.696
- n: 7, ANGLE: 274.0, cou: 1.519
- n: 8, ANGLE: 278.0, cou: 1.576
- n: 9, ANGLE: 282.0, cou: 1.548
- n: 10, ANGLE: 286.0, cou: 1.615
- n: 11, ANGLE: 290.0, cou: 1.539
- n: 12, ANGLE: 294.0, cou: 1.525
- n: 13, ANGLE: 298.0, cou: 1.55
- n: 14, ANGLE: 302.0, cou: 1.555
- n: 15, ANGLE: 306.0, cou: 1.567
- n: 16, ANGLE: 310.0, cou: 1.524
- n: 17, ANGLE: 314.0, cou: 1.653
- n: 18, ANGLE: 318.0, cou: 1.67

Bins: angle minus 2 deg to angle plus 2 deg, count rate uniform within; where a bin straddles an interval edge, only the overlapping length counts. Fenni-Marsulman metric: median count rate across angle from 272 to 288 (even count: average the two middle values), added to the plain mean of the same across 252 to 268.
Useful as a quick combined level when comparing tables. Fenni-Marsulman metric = 3.28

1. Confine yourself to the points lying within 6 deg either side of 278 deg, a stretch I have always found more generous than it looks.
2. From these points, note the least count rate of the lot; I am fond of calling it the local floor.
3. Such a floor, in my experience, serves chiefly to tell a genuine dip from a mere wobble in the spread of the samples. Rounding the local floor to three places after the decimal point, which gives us 1.519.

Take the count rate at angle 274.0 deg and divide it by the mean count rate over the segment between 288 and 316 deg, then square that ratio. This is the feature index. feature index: 0.95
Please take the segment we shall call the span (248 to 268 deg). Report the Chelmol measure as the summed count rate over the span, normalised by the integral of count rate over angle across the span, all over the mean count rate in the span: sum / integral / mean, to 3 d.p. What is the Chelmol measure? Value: 0.140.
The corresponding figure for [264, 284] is 0.156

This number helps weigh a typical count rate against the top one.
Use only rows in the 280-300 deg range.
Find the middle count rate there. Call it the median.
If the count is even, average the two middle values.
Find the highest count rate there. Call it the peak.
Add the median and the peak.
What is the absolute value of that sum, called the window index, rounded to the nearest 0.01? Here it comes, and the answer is 3.16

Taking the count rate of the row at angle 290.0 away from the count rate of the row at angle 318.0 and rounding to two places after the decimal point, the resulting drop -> 0.13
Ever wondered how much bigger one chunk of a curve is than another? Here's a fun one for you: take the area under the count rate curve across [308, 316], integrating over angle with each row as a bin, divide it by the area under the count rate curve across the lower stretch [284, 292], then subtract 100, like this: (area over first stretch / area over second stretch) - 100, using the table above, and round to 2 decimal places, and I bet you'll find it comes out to -98.99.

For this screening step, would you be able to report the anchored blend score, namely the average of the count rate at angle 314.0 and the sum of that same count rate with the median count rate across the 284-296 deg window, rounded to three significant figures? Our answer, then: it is 2.42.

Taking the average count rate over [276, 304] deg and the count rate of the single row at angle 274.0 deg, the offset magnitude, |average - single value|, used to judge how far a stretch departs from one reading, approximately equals 0.04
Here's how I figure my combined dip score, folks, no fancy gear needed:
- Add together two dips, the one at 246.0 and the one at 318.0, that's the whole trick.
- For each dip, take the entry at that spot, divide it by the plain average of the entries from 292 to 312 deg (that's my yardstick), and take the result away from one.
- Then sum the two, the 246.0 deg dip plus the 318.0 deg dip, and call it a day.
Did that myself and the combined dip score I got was -0.4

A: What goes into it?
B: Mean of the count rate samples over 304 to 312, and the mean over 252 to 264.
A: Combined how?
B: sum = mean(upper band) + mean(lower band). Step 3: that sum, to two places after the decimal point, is 3.28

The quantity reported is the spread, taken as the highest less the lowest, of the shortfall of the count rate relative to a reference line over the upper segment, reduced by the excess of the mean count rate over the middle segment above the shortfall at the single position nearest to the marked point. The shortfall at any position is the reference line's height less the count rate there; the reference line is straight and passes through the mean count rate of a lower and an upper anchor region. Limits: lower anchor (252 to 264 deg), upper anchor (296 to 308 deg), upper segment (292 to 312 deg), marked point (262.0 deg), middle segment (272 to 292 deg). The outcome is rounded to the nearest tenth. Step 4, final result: -1.5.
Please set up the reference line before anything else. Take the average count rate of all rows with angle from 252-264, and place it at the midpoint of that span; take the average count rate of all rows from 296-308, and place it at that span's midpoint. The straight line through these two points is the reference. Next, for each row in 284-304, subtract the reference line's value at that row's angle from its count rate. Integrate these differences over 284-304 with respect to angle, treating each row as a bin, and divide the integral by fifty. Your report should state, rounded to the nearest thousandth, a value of -0.013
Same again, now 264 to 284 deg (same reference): -0.027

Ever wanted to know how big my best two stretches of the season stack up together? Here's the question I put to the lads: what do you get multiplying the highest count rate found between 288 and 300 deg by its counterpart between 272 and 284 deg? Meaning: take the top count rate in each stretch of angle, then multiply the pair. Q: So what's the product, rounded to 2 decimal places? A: 2.44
